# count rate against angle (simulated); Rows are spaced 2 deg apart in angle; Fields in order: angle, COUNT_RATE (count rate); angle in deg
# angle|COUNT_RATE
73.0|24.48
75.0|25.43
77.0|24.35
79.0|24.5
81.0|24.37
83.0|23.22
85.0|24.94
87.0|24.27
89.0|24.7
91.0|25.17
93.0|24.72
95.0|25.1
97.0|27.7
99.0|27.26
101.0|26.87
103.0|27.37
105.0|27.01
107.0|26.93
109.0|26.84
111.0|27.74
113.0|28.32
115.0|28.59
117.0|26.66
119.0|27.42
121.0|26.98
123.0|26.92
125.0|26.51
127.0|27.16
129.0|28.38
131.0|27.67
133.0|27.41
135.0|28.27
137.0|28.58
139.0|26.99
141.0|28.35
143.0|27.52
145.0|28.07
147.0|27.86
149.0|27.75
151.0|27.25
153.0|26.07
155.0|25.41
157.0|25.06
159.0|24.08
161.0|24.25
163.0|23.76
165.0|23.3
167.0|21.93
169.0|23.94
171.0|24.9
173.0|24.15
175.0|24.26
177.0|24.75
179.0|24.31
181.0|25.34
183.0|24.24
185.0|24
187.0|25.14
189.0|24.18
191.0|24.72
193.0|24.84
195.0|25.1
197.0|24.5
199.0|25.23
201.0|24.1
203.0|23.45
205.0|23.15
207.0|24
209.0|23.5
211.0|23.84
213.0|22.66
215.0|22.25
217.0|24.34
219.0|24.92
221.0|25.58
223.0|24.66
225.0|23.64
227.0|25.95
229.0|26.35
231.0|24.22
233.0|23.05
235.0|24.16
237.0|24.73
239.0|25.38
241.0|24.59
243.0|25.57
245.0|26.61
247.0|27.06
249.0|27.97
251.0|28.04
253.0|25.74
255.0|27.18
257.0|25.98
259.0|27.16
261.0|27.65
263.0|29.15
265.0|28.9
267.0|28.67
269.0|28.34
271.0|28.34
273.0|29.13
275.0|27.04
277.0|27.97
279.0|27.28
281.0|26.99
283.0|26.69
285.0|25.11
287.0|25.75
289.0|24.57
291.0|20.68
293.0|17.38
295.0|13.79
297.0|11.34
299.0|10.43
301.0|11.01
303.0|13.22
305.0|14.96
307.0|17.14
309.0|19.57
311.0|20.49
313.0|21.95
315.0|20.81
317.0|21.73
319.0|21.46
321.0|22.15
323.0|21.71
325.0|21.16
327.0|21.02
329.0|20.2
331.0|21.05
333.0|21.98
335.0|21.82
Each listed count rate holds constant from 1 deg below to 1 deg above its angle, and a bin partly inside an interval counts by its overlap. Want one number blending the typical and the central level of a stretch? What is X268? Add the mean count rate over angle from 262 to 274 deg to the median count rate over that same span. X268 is 58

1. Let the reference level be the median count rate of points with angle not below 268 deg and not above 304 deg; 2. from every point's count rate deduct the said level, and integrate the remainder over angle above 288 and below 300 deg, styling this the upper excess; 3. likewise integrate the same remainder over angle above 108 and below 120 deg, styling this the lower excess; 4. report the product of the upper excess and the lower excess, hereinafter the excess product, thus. -2826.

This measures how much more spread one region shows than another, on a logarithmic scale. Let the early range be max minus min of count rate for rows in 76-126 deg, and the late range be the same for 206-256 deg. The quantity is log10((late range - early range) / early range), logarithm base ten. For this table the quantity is -1.1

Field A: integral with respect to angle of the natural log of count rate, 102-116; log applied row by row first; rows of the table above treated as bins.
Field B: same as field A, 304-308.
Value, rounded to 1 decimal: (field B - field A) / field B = -3.2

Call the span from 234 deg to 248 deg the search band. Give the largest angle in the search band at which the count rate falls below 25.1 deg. 241.0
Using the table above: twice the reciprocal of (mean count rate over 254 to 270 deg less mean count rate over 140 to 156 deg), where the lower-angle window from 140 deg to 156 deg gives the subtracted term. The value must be 3.4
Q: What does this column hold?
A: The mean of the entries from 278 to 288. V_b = 26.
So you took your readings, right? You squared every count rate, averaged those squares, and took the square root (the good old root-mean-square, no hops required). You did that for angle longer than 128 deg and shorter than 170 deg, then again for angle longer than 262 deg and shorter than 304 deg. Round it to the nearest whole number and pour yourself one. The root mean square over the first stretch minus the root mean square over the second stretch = 2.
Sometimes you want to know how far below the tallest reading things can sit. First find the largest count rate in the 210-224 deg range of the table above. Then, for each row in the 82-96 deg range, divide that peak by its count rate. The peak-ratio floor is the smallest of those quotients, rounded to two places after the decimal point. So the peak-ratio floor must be 1.02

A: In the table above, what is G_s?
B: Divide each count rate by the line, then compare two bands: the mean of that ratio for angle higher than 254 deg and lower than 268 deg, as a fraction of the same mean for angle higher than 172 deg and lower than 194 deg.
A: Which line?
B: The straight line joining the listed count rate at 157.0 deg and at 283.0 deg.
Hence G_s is 1.09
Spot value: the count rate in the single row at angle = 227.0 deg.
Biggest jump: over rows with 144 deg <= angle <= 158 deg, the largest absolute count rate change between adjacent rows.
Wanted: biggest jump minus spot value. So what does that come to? -24.8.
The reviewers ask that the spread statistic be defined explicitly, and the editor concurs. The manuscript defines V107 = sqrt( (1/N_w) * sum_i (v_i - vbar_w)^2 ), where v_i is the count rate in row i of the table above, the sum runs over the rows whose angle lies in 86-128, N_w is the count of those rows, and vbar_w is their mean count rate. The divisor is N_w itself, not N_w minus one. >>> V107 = 1.2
